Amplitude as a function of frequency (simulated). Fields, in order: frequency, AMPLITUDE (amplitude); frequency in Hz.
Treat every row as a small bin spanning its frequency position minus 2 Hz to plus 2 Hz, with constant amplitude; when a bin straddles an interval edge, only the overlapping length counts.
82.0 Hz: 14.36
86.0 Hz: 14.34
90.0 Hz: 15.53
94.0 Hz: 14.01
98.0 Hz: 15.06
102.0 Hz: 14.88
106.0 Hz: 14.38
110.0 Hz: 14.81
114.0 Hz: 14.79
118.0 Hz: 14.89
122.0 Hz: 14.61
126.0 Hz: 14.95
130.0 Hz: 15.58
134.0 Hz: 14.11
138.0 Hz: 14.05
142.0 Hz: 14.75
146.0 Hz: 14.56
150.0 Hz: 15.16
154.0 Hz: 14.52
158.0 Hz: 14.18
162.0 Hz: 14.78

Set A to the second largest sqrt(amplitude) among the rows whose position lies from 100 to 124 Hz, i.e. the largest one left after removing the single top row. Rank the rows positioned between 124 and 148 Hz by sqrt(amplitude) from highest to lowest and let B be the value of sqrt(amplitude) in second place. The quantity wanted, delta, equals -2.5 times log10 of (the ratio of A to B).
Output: 0.003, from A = 3.86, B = 3.87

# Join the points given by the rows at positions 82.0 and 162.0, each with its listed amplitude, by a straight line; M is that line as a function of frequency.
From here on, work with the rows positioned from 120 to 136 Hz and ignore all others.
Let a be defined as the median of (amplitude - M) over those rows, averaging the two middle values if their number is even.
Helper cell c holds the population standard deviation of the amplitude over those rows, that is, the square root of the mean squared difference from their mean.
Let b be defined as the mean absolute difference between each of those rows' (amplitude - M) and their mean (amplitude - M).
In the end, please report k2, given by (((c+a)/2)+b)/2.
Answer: 0.41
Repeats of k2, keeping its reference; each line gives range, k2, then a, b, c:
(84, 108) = 0.40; 0.19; 0.45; 0.51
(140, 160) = 0.18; -0.14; 0.27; 0.32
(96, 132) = 0.27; 0.34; 0.21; 0.31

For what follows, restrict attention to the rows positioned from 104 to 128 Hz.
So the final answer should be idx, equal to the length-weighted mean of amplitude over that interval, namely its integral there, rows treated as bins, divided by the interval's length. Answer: 14.7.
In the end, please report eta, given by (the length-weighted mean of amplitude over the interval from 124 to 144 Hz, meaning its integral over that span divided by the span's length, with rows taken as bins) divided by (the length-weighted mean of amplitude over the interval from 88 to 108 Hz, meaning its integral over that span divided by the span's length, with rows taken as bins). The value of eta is 0.99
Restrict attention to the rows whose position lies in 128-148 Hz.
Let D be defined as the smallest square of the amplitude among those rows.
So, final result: 197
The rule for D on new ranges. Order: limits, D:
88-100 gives 196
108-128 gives 213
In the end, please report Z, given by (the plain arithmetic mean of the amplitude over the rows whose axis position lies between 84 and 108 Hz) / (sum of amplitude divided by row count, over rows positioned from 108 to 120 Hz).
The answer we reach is 0.99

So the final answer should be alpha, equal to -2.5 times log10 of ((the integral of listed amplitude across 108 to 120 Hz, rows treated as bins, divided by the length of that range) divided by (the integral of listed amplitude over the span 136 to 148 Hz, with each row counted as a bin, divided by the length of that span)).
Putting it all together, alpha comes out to -0.03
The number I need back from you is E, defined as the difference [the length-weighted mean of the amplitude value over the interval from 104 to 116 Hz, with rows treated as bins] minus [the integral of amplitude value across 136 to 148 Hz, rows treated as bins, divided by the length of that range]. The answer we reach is 0.2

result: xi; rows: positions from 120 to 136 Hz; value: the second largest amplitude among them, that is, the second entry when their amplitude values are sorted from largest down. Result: 14.95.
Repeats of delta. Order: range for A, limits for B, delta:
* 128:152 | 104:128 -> -0.010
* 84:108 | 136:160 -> -0.011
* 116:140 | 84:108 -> 0.004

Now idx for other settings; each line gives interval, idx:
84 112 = 14.7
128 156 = 14.7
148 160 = 14.6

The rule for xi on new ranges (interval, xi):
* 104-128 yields 14.89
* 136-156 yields 14.75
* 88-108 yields 15.06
